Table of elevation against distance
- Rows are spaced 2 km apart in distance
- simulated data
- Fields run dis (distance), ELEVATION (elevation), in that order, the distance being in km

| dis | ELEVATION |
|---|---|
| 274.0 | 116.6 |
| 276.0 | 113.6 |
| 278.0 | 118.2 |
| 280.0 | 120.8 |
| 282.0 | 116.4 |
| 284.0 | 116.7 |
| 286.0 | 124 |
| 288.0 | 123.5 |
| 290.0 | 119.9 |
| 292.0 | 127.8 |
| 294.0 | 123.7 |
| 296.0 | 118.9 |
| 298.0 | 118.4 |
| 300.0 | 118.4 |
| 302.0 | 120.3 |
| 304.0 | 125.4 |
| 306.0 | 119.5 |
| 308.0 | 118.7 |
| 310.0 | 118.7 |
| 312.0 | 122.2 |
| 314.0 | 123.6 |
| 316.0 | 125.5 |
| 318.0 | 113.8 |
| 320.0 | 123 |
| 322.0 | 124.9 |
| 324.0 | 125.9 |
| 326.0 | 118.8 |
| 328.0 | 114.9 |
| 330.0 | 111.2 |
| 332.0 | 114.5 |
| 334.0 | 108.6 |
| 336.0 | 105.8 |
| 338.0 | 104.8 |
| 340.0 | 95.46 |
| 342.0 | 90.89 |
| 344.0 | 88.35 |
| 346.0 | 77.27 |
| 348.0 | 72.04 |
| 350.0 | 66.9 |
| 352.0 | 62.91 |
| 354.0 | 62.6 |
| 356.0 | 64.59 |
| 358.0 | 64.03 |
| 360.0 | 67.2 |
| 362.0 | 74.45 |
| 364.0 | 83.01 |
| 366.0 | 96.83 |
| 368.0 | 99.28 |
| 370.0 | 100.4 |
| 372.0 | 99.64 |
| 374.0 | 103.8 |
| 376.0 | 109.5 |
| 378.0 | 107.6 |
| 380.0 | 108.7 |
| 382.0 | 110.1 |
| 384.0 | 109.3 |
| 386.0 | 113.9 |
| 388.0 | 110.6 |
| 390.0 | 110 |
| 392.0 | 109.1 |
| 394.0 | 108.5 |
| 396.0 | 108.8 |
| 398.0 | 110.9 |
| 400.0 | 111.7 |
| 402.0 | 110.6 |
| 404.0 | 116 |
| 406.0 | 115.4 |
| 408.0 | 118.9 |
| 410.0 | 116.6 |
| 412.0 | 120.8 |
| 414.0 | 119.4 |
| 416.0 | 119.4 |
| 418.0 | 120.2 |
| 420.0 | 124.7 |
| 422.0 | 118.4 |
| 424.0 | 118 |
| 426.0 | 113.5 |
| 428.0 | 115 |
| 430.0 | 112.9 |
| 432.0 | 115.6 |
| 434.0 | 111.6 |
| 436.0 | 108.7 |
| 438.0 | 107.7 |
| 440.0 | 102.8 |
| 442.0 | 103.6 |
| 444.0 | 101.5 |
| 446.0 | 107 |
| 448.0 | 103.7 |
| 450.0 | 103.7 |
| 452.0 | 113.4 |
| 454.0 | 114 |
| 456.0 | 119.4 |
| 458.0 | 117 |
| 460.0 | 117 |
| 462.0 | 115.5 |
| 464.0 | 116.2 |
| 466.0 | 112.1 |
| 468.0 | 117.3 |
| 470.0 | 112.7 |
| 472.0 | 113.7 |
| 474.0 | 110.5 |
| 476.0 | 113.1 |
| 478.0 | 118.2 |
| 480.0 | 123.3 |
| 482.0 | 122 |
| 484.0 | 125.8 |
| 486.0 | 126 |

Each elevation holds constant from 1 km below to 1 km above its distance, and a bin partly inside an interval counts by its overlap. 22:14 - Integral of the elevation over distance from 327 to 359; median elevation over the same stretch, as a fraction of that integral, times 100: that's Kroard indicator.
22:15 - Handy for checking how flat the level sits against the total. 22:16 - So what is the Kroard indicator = 3.19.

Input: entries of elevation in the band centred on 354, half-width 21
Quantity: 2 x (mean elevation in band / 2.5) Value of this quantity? 68.1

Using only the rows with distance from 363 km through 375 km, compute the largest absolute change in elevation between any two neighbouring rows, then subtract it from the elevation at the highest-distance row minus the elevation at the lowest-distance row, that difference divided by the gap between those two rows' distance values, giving -11.7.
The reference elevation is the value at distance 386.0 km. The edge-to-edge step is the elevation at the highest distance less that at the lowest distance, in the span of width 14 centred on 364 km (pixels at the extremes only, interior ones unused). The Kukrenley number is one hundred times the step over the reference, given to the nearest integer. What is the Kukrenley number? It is 32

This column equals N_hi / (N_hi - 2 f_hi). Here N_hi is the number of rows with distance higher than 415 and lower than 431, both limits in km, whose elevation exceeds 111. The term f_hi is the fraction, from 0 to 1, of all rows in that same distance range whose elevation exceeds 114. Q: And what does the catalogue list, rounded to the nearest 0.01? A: 1.23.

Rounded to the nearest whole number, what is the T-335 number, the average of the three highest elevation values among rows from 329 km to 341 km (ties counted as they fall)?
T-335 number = 111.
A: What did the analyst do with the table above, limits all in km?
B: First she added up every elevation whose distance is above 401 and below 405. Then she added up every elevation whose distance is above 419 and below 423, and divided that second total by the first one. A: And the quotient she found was 1.1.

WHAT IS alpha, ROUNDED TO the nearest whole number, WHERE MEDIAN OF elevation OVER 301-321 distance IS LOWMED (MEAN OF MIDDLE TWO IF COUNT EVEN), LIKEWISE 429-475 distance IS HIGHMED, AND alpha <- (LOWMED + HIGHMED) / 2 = 117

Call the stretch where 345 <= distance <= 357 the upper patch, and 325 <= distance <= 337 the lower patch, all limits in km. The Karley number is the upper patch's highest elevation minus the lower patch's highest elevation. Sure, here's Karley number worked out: -42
